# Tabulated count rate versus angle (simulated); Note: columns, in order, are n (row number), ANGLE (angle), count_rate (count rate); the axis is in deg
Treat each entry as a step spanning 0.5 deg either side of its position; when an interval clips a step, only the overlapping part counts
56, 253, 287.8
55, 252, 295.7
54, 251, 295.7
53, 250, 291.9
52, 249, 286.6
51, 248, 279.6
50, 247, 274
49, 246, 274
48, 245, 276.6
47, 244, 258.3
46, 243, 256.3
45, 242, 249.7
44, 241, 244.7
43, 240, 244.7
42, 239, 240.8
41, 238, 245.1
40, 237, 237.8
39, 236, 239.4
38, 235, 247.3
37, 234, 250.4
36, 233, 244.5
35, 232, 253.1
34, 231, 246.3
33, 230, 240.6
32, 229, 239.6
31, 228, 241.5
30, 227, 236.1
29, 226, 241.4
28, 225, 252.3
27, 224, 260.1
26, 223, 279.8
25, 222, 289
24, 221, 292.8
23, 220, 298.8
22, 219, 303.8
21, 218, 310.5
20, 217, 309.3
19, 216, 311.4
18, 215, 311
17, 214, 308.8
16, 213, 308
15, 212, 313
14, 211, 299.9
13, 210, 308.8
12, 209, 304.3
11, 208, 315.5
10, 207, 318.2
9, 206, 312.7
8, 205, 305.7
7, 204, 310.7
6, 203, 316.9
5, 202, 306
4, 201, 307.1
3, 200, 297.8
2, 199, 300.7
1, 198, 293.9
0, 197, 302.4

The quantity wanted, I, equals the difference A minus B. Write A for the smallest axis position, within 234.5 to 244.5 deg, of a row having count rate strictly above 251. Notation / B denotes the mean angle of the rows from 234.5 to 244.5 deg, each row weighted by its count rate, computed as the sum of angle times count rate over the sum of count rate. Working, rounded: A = 243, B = 239.6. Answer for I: 3.4 deg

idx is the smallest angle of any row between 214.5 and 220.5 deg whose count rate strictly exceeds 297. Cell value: 215 deg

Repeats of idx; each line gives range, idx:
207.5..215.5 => 208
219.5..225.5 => 220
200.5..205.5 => 201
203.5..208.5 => 204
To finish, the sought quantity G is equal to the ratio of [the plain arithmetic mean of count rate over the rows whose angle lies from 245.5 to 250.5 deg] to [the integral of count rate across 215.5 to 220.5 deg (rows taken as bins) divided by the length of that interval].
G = 0.92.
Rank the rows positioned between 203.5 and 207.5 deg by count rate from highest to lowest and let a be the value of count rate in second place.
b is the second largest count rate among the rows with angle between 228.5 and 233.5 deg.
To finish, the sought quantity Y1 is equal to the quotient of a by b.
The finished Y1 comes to 1.27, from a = 312.7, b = 246.3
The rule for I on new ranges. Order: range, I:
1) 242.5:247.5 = -2.0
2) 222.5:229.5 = -2.9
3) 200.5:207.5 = -3.0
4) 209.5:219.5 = -4.5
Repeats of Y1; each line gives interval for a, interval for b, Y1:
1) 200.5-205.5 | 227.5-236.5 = 1.24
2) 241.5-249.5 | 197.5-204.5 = 0.90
